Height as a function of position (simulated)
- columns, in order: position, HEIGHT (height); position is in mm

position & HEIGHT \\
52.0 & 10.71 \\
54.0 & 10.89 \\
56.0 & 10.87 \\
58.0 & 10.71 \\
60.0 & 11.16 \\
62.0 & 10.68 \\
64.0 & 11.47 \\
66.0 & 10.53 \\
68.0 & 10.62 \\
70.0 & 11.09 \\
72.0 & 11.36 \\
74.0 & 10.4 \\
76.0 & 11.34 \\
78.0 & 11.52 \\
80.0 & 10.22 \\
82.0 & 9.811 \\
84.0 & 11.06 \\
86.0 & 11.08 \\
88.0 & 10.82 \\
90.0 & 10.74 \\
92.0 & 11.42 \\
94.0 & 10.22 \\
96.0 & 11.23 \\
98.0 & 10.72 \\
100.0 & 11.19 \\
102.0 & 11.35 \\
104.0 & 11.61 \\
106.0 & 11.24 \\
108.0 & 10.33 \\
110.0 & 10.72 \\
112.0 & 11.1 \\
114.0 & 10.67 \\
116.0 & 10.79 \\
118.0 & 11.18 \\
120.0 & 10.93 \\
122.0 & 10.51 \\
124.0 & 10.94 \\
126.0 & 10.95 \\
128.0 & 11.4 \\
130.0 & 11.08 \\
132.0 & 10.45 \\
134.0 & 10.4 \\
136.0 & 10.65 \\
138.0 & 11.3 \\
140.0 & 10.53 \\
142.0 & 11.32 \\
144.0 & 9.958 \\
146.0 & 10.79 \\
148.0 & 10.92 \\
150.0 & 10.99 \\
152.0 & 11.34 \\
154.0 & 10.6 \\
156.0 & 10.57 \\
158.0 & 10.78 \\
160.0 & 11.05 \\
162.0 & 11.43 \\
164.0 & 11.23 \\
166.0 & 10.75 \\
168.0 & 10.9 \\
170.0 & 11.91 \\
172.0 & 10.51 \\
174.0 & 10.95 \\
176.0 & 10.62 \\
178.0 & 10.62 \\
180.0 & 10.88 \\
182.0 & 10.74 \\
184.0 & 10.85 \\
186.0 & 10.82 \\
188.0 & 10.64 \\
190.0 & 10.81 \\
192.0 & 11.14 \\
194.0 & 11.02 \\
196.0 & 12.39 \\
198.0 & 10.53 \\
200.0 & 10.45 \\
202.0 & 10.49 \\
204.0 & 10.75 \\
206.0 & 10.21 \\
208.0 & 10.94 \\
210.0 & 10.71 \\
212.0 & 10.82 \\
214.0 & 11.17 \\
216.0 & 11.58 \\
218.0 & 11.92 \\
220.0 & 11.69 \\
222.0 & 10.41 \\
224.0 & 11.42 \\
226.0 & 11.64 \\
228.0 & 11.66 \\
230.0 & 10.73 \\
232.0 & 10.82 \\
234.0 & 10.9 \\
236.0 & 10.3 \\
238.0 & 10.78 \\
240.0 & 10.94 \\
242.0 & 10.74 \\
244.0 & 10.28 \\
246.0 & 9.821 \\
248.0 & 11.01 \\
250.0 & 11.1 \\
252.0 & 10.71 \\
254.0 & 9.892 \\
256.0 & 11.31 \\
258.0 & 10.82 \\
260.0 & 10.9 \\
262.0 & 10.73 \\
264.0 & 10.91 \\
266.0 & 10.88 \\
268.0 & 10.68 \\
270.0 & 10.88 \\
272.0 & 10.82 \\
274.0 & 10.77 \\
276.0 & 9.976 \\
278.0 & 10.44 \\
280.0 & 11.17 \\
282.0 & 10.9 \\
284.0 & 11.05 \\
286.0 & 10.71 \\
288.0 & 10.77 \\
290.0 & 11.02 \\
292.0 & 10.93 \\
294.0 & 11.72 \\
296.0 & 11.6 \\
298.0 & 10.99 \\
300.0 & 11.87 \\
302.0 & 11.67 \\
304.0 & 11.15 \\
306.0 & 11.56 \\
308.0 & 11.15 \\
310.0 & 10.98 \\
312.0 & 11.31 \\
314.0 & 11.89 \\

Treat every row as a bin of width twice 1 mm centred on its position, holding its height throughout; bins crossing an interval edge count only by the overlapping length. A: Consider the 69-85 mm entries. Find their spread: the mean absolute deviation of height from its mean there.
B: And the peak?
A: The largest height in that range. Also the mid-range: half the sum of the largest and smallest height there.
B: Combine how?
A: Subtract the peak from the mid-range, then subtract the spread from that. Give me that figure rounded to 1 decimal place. -1.4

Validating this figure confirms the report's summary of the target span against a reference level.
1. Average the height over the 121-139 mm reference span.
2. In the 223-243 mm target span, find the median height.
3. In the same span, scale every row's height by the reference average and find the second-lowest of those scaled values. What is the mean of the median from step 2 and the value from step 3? 5.92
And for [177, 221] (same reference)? 5.89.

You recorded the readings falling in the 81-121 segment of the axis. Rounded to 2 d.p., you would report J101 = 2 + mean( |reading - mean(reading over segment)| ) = 2.34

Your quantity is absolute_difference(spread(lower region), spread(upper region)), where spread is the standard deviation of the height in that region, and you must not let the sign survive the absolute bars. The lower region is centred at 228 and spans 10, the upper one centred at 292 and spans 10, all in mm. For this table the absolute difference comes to 0.02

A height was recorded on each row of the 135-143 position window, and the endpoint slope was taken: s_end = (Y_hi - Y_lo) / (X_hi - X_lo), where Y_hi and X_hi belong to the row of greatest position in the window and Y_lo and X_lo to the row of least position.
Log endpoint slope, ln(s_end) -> -2.2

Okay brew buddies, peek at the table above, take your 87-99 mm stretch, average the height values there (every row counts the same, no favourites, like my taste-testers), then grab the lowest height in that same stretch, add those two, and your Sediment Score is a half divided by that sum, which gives 0.0237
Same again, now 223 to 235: 0.0228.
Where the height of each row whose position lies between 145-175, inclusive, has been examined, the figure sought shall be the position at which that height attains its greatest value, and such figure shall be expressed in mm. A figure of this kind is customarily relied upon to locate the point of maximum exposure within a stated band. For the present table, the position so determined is 170.0 mm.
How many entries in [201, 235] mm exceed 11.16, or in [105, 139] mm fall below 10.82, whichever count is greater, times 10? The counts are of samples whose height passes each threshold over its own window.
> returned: 80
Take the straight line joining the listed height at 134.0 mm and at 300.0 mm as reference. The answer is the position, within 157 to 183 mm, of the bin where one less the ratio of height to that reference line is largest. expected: 172.0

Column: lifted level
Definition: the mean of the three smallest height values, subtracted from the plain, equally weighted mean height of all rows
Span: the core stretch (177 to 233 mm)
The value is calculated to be 0.64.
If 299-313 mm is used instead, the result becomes 0.29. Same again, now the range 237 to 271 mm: 0.73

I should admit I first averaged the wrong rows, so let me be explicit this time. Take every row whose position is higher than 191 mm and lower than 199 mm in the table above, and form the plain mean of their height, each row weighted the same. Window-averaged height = 11.3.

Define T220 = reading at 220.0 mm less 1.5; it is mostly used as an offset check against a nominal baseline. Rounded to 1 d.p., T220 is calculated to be 10.2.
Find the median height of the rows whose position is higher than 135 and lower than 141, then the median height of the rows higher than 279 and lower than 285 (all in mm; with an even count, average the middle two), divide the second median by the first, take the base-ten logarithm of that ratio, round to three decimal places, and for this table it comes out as 0.016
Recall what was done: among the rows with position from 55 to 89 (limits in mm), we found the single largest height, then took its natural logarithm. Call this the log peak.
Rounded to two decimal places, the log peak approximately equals 2.44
